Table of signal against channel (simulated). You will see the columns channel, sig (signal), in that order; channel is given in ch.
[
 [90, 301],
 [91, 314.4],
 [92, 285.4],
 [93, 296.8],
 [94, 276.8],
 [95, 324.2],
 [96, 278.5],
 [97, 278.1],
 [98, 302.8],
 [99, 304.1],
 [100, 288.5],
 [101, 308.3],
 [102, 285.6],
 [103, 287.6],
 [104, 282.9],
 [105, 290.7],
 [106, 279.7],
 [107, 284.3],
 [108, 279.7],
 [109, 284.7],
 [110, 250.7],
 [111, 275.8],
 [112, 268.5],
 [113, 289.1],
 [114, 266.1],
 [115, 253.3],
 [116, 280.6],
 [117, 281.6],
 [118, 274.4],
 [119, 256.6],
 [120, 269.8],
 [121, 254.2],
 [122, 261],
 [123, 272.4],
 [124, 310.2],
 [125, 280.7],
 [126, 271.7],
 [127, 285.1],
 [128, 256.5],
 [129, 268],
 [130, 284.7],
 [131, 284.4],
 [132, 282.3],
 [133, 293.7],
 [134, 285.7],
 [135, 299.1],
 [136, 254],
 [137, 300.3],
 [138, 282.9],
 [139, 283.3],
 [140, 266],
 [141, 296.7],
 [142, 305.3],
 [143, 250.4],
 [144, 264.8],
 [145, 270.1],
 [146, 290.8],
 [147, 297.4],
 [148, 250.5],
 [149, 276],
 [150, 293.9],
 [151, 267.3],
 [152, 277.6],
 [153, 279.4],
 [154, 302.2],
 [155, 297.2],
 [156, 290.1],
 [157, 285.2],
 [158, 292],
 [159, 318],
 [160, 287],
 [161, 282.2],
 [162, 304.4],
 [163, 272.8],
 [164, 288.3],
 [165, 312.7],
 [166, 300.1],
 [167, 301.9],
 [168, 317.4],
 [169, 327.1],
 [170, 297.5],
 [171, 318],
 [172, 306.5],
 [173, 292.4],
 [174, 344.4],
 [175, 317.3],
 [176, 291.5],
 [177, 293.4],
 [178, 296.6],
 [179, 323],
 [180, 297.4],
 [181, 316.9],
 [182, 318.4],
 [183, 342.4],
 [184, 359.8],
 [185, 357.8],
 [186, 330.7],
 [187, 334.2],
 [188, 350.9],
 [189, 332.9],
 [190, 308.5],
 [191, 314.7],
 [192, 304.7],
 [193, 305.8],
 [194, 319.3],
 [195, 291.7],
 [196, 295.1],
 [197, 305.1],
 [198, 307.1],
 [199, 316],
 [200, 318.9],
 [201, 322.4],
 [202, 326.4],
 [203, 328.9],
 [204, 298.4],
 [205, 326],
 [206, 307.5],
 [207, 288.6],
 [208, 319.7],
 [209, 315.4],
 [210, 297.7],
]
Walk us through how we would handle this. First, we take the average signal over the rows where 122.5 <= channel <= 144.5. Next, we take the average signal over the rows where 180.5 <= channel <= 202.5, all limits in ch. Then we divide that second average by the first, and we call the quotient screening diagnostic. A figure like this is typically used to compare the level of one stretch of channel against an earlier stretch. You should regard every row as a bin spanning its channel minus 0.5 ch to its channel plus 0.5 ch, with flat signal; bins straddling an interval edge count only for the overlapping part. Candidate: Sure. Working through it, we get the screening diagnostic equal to 1.15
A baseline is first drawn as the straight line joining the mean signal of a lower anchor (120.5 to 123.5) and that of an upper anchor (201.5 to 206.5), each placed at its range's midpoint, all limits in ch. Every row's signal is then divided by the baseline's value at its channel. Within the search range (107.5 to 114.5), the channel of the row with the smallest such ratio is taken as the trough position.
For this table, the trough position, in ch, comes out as 110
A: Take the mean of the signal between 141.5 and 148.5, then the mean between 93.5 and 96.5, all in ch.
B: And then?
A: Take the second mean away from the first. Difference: -18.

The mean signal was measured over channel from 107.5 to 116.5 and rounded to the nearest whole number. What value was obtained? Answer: 272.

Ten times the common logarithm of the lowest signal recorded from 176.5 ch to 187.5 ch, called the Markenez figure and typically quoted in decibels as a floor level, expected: 24.7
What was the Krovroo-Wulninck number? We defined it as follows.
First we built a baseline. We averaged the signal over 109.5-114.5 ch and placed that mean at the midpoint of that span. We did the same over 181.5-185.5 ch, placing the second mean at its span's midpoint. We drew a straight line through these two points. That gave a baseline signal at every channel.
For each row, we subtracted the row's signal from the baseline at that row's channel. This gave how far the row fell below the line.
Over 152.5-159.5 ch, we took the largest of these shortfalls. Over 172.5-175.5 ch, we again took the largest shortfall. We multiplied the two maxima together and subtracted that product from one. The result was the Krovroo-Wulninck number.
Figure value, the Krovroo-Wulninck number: -1377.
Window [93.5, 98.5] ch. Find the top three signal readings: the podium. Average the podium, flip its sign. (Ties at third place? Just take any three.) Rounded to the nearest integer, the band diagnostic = -302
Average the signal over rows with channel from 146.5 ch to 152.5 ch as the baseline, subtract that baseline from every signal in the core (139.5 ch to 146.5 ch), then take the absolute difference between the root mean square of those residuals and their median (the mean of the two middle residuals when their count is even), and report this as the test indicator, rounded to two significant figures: 26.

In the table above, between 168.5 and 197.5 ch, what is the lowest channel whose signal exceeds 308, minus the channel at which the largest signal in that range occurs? -15 ch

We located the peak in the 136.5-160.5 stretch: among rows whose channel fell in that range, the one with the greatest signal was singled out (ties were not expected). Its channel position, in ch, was 159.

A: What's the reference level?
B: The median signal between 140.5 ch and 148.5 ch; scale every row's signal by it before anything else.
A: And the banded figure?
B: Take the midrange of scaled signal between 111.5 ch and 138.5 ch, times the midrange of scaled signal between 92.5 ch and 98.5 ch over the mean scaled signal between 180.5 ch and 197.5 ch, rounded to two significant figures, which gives 0.94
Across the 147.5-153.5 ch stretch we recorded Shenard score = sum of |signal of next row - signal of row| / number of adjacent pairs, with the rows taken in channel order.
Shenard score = 16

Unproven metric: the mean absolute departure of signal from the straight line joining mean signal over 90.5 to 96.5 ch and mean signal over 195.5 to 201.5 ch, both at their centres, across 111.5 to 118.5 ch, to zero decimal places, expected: 26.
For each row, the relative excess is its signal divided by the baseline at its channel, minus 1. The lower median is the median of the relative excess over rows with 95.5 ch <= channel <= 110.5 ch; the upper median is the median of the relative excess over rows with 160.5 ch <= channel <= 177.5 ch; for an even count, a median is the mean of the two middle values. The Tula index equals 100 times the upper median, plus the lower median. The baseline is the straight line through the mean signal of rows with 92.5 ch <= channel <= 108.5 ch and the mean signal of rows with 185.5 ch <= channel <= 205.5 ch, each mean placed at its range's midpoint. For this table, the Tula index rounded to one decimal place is -2.3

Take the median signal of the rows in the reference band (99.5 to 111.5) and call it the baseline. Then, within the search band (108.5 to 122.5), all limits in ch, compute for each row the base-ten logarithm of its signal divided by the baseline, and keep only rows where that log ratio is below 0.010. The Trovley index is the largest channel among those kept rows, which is 122 ch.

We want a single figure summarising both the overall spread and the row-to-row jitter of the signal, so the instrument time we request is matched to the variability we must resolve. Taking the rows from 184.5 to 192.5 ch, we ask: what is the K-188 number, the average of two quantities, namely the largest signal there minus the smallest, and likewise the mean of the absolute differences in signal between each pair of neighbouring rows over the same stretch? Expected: 34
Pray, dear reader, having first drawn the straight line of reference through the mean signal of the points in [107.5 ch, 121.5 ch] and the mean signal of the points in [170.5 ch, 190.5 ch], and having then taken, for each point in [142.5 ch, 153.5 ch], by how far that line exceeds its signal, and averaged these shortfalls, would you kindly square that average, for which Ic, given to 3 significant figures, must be 485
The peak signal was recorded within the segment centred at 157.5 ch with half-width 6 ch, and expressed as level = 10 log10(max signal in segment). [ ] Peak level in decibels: 25.0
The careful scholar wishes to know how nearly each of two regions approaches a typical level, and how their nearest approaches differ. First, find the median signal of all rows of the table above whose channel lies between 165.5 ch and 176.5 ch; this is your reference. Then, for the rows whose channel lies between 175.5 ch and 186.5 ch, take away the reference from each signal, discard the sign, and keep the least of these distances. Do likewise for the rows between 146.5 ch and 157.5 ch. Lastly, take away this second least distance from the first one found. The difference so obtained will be 4.8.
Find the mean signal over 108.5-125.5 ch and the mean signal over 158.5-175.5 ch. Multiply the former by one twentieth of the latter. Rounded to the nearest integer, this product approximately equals 4156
